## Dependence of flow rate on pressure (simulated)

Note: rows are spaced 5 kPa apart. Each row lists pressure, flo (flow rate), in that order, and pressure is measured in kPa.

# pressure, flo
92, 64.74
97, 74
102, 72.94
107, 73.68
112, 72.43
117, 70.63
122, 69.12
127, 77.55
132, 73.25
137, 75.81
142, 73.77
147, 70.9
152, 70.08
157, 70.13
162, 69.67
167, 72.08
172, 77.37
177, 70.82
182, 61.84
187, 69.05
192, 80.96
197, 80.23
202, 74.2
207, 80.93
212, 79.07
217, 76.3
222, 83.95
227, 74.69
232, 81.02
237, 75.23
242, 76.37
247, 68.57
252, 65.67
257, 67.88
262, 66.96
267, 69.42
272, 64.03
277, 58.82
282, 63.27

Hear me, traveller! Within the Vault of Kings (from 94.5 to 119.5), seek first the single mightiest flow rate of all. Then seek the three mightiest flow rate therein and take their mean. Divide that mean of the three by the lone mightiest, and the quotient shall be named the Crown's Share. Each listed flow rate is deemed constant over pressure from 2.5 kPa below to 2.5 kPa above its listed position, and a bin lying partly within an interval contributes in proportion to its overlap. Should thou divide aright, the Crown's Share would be 0.994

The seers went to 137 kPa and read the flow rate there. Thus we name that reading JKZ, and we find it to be 75.81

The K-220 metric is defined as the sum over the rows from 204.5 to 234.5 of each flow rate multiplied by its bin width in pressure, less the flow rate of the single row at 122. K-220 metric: 2311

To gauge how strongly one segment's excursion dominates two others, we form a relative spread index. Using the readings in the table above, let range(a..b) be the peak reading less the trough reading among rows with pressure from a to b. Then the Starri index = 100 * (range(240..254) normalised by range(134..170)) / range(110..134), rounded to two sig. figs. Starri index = 21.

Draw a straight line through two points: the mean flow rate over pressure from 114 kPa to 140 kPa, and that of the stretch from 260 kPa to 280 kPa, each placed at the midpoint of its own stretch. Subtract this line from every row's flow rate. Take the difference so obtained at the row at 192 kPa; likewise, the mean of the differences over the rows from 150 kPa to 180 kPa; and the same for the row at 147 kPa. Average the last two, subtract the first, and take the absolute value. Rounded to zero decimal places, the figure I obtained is 12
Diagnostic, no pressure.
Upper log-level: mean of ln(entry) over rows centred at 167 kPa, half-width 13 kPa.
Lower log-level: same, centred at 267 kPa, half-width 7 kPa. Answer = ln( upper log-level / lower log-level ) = 0.02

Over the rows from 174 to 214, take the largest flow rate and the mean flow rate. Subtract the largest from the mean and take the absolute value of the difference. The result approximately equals 6.3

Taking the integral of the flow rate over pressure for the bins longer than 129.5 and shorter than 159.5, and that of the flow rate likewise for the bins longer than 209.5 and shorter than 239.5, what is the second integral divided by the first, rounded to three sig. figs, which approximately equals 1.08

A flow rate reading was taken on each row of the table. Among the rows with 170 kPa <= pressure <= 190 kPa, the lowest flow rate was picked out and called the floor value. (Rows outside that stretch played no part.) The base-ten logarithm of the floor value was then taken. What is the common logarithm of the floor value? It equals 1.79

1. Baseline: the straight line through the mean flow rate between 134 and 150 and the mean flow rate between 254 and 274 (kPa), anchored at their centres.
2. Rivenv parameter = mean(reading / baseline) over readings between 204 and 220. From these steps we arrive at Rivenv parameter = 1.13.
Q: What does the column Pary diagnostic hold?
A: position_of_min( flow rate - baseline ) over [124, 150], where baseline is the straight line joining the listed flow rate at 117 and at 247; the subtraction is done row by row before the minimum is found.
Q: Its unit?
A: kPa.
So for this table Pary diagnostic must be 147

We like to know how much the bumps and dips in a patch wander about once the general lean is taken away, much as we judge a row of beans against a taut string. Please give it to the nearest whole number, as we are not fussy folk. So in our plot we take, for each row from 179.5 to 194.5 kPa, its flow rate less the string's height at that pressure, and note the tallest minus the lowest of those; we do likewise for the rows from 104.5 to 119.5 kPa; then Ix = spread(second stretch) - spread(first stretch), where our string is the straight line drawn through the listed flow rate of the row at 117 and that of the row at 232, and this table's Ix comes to -14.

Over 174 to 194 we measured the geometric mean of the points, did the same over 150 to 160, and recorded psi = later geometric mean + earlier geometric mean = 140.4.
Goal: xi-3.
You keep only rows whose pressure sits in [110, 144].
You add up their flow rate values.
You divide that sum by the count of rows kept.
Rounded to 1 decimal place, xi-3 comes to 73.2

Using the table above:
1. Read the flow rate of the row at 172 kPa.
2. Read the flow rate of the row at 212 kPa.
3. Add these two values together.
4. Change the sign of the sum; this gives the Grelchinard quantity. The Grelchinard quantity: -156.4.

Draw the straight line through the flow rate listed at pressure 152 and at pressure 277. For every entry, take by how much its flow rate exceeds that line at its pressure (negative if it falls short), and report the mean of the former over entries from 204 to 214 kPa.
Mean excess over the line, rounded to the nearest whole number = 15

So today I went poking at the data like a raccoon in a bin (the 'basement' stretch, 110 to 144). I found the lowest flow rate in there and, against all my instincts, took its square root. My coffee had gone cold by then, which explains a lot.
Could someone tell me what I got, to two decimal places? 8.31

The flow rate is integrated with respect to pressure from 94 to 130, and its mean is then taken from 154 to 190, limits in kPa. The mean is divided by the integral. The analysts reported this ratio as 0.027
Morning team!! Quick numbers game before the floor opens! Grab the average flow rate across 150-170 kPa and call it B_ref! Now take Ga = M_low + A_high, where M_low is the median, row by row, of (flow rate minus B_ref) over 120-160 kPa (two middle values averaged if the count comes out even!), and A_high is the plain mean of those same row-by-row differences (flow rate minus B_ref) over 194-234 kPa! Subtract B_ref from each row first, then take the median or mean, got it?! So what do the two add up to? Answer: 10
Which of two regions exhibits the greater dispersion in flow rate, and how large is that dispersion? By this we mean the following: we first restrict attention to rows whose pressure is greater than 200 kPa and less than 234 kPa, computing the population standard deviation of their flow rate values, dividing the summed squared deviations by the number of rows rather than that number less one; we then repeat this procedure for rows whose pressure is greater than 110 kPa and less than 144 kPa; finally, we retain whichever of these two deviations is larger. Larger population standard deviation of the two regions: 3.4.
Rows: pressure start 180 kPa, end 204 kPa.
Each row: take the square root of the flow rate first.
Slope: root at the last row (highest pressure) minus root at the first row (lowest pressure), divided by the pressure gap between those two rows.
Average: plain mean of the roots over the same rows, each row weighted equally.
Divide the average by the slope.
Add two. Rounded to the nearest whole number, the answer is 230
